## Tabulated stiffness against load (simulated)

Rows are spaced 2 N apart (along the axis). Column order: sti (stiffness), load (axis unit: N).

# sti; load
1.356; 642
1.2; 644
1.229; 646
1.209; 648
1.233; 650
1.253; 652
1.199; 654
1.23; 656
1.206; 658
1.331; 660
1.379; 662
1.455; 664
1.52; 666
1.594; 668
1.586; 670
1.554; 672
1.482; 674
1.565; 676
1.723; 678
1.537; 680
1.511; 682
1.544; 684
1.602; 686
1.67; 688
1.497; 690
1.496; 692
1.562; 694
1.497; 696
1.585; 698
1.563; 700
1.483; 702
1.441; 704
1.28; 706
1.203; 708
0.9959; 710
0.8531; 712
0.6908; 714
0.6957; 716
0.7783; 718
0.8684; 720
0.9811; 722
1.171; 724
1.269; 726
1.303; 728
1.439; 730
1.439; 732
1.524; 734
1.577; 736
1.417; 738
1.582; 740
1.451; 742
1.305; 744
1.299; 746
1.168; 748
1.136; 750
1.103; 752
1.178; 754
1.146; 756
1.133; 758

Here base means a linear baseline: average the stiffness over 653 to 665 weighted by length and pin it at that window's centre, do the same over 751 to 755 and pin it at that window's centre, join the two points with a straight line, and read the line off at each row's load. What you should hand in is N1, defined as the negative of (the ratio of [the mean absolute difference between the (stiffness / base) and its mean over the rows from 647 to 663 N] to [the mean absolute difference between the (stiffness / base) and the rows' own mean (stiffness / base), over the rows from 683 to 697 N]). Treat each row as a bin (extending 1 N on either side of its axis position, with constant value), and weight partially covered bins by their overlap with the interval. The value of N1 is -1.1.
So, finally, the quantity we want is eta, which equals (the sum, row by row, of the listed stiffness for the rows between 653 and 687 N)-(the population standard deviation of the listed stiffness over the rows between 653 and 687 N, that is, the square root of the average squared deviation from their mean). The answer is 24.9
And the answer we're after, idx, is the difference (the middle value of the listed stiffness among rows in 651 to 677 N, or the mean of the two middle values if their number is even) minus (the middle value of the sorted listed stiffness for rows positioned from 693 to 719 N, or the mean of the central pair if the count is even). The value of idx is 0.2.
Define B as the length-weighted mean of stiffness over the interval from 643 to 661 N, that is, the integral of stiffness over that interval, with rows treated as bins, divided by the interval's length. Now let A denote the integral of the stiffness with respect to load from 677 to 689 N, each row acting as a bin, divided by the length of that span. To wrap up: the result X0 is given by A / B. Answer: 1.3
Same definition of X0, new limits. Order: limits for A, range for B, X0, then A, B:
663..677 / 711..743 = 1.3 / 1.54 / 1.19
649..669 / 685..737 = 1.0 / 1.34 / 1.29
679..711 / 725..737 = 1.0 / 1.47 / 1.43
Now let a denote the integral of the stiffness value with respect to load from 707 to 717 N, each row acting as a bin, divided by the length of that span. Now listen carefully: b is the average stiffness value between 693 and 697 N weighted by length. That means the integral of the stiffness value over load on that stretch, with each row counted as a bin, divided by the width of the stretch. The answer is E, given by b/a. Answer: 1.7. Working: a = 0.9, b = 1.5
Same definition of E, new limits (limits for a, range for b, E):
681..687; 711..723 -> 0.5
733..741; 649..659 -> 0.8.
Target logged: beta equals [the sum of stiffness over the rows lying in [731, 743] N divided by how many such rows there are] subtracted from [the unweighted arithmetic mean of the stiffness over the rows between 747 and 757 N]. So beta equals -0.4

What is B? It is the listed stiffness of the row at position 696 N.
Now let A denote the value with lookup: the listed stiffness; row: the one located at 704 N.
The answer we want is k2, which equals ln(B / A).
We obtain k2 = 0.04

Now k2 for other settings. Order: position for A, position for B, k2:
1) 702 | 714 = -0.76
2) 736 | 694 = -0.01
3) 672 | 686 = 0.03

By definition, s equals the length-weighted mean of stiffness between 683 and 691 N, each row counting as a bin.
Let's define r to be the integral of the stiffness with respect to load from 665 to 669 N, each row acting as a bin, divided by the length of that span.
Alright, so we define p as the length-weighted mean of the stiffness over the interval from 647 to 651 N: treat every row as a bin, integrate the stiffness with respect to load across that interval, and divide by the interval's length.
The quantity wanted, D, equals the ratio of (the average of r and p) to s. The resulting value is 0.88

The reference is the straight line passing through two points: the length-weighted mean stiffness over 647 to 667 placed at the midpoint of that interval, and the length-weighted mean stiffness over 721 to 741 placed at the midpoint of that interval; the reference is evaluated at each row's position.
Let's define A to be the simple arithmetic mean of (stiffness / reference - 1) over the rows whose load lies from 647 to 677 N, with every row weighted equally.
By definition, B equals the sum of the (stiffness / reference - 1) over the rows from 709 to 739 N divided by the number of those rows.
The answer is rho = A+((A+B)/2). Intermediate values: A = 0.06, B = -0.17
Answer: 0.01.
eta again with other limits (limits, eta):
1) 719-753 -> 21.8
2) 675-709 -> 25.6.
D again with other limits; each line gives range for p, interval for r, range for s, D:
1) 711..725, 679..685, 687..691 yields 0.76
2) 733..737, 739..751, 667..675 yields 0.92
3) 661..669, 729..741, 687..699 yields 0.96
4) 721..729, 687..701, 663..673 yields 0.89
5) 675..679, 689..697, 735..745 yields 1.08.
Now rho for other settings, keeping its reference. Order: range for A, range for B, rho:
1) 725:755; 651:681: 0.01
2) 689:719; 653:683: -0.06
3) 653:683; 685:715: 0.17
